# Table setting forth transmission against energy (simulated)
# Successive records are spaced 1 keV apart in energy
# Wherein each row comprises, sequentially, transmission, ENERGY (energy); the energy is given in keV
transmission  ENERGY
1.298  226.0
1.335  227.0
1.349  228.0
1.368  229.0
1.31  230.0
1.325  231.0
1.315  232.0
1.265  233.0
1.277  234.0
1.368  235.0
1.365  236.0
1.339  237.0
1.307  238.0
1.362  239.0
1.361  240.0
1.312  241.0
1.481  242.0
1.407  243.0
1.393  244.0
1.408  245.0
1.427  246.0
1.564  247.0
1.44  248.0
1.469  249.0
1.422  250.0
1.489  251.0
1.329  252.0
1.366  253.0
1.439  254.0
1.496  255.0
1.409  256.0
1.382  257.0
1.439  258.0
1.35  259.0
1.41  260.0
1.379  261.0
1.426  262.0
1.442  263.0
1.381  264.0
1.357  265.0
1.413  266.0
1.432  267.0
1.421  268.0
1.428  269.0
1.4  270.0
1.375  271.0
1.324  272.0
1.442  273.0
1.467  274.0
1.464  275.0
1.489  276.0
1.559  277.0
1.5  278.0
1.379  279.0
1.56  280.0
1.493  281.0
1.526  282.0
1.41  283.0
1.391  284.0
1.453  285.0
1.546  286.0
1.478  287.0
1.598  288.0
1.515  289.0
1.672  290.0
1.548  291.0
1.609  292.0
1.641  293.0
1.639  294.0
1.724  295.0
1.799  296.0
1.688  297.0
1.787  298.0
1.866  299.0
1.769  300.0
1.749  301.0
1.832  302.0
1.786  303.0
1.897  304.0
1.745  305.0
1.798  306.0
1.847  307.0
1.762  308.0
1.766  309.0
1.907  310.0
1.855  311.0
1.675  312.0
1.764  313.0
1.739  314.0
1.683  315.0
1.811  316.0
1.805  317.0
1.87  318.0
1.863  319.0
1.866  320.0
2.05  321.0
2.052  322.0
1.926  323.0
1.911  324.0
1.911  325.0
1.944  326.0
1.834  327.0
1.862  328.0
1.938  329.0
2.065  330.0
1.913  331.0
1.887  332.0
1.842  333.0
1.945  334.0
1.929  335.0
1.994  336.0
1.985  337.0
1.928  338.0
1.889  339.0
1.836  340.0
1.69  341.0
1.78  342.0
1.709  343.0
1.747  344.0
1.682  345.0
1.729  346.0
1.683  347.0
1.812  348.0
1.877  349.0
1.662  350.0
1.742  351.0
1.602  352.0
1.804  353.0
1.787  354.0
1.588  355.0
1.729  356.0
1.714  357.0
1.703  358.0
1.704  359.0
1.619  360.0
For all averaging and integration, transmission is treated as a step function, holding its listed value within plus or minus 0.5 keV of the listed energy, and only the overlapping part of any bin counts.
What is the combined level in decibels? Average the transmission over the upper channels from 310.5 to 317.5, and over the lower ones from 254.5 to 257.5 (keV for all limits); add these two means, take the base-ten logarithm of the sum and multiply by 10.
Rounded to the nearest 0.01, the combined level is 5.04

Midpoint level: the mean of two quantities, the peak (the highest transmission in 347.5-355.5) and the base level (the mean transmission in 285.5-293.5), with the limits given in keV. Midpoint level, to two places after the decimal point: 1.73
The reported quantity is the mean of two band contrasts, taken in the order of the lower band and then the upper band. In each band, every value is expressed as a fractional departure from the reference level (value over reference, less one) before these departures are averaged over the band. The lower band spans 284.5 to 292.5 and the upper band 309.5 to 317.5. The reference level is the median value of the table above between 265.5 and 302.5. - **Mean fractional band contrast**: 0.10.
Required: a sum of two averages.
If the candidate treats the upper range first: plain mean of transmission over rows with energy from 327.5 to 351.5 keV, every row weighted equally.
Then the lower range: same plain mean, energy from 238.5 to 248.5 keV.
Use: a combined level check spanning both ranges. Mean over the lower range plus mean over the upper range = 3.25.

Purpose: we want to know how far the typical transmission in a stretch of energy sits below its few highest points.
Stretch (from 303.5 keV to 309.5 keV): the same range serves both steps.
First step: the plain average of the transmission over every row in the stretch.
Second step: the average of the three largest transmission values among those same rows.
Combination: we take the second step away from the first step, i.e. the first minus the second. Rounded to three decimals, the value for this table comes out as -0.045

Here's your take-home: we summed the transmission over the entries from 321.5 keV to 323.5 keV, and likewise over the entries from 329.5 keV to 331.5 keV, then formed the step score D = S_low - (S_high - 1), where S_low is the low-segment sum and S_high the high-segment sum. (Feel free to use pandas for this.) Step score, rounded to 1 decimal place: 1.0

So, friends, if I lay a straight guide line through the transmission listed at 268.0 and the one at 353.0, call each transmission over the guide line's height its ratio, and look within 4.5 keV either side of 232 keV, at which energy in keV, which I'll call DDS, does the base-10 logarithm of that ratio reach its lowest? 233.0 keV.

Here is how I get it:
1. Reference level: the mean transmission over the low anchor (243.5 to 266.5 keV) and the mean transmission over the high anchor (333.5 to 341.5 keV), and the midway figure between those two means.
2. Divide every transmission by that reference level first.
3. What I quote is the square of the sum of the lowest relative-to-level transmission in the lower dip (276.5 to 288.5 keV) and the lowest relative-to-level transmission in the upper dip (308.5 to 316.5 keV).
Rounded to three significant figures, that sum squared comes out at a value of 3.39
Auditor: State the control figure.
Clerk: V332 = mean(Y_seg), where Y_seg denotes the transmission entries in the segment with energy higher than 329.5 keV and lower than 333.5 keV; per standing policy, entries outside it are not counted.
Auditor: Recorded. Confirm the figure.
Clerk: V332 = 1.93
